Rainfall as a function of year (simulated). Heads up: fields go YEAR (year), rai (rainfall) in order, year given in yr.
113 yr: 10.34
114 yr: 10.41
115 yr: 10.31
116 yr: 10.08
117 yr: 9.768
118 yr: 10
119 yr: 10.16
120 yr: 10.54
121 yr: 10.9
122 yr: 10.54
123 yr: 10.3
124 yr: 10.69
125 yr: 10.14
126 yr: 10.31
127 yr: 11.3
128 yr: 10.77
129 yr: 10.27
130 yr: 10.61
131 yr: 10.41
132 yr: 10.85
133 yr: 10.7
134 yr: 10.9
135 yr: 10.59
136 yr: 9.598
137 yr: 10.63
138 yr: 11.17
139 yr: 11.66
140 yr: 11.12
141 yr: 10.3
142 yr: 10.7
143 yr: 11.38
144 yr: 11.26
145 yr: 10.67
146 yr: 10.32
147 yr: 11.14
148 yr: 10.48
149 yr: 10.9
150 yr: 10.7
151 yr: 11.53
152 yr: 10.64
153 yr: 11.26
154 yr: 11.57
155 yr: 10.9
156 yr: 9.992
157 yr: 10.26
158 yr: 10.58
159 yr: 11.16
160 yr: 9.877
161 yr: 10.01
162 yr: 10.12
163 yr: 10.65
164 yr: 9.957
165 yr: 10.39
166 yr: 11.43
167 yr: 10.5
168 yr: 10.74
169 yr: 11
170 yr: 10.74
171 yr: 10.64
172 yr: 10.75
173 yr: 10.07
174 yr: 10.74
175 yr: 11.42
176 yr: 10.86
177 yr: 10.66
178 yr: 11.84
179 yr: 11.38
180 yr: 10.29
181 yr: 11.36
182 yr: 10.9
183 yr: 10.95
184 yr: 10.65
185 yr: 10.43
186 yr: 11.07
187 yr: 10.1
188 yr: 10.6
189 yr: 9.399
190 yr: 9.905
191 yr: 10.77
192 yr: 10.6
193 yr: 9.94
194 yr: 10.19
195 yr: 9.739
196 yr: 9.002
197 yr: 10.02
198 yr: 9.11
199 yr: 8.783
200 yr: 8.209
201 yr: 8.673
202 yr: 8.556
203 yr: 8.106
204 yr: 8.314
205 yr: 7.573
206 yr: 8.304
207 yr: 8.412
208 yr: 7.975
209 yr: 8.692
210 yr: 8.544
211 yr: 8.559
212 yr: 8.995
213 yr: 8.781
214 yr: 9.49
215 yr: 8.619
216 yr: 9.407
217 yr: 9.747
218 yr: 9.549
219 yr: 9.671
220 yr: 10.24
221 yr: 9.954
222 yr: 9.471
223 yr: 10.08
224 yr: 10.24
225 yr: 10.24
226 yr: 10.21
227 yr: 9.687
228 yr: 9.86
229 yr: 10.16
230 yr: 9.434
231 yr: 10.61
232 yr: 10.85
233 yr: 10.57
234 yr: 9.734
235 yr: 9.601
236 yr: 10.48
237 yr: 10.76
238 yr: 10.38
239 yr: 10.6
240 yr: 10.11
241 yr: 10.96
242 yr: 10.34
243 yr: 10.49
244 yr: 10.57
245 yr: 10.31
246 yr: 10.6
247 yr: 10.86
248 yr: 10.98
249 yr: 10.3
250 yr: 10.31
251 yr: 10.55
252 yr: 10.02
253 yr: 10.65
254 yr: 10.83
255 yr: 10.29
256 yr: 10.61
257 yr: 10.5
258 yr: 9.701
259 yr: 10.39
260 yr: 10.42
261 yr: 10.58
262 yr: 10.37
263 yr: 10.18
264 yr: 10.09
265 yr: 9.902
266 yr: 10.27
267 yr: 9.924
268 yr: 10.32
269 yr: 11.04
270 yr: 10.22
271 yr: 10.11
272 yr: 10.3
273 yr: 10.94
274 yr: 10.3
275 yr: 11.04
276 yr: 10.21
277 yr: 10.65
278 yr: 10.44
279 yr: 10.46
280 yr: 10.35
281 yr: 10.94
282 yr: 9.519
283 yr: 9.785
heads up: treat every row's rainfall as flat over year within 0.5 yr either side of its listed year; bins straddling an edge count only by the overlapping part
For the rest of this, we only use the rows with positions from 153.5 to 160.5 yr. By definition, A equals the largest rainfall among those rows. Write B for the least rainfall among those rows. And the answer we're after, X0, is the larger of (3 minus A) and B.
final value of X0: 9.9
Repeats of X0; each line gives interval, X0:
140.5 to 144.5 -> 10.3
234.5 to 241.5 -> 9.6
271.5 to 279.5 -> 10.2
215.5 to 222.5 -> 9.4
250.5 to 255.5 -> 10.0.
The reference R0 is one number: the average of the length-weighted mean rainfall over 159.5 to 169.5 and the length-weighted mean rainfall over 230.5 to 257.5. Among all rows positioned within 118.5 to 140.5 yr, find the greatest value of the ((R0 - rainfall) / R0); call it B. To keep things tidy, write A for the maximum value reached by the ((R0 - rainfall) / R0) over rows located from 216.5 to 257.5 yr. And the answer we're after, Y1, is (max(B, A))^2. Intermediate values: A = 0.099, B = 0.083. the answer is 0.010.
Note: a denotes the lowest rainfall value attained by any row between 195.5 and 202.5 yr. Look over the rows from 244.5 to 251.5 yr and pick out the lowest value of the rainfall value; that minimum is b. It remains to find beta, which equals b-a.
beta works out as 2.09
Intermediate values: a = 8.209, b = 10.3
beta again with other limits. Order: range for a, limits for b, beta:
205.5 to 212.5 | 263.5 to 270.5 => 1.93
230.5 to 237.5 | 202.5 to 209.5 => -2.03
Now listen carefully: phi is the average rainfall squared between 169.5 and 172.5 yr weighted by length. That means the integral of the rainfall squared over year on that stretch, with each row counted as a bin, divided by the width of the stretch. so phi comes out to 115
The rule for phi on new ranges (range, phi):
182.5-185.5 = 114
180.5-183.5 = 123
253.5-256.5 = 112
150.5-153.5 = 124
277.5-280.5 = 109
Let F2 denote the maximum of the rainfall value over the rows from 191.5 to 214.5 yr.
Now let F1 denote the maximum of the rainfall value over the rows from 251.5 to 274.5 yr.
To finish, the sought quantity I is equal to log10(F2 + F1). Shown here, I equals 1.335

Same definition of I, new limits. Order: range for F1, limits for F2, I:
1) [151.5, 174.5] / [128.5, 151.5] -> 1.366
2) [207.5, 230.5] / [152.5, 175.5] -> 1.339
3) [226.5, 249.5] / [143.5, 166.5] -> 1.353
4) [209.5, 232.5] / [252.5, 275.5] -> 1.340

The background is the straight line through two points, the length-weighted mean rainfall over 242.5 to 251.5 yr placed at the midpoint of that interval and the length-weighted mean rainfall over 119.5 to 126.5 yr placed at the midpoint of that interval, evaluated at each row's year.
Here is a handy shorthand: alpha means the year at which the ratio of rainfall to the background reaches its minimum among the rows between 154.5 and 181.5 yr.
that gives 160 yr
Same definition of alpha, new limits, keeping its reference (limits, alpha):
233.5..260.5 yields 235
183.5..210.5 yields 205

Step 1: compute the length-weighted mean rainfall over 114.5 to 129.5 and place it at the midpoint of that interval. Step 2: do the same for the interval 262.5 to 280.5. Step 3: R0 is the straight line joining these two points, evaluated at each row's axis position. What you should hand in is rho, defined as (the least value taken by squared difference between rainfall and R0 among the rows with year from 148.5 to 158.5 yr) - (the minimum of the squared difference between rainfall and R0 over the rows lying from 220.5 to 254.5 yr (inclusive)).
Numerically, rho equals 0.019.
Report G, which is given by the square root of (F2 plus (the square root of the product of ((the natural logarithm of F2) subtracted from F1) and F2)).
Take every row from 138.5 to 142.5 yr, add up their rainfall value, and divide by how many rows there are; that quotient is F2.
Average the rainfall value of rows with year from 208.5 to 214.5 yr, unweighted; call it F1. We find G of 4.40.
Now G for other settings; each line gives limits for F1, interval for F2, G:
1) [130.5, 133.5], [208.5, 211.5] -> 4.14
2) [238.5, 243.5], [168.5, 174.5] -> 4.47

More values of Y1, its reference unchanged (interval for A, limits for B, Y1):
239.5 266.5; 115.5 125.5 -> 0.005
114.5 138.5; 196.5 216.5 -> 0.077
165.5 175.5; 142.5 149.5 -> 0.001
